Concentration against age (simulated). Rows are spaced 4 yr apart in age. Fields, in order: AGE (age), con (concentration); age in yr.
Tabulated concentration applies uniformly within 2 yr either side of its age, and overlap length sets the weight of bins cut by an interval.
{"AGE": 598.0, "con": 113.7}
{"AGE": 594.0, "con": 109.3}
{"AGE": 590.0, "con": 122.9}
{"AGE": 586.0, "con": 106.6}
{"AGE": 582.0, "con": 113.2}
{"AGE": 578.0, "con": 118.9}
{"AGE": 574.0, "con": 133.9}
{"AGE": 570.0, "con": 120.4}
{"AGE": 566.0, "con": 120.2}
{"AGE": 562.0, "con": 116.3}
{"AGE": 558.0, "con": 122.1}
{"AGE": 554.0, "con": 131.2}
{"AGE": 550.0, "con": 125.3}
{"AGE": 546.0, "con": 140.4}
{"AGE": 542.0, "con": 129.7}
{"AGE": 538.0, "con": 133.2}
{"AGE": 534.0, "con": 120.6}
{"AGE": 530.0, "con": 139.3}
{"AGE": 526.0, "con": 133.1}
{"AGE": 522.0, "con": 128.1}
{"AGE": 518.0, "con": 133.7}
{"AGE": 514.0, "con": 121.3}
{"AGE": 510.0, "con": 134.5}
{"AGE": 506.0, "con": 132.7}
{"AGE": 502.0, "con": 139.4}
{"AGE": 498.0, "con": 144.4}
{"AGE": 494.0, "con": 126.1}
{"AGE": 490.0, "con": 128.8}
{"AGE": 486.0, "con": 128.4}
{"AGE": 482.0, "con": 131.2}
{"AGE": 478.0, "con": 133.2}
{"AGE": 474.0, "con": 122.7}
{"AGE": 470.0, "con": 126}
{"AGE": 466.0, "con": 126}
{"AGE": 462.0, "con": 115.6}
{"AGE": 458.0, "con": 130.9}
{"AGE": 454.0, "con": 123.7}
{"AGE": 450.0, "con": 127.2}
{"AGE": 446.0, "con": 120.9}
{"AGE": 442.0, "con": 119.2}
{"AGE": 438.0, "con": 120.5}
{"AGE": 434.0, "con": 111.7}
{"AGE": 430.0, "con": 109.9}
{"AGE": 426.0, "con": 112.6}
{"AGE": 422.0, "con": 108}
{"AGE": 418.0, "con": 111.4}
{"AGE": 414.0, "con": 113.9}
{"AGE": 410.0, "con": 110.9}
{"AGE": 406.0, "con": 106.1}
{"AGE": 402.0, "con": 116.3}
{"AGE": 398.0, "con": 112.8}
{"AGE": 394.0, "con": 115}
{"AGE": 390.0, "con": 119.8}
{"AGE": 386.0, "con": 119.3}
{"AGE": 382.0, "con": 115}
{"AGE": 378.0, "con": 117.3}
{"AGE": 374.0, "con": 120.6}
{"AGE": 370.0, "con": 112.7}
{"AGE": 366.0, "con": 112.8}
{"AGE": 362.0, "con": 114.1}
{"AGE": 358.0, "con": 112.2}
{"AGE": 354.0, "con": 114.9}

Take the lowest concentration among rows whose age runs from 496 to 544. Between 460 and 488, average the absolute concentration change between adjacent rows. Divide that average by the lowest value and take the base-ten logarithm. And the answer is -1.40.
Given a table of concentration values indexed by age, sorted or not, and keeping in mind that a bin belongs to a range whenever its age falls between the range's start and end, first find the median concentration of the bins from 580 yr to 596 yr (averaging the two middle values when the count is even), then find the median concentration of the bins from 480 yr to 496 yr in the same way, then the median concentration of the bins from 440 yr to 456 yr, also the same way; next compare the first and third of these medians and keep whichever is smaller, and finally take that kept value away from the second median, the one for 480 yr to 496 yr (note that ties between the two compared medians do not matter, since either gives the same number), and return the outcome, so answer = 17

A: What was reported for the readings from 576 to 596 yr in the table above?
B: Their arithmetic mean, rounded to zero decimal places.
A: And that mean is 114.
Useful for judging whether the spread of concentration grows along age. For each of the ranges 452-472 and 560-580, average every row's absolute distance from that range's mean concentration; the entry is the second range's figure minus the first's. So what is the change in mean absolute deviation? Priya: 1.0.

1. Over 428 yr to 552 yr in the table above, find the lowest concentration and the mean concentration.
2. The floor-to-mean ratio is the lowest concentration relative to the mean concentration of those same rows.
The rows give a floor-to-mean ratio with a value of 0.86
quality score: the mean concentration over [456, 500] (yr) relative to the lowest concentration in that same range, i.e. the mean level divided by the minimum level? 1.11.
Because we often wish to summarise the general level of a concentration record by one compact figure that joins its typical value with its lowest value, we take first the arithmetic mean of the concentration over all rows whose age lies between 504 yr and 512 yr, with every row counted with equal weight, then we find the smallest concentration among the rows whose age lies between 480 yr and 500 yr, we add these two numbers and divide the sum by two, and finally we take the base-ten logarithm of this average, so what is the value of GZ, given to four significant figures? 2.113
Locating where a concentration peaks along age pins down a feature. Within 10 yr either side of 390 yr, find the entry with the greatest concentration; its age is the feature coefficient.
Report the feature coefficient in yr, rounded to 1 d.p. 390.0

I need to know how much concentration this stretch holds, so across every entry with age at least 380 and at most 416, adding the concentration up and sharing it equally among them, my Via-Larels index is 114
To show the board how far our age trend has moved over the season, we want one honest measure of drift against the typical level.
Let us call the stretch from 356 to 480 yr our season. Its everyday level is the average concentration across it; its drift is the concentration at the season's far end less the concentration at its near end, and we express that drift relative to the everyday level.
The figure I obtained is 0.18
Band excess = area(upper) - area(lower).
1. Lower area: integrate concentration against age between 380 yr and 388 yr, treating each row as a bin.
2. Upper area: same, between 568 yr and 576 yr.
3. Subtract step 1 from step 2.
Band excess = 80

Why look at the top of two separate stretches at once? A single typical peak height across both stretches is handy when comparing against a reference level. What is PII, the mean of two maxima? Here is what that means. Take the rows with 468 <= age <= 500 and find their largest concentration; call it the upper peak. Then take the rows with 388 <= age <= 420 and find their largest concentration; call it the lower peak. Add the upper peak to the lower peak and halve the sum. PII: 132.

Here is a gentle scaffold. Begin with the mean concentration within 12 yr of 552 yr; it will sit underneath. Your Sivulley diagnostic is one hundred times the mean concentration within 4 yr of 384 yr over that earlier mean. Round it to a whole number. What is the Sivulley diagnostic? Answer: 92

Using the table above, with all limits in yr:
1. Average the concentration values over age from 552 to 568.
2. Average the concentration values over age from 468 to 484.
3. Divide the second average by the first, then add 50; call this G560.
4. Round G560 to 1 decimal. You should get 51.0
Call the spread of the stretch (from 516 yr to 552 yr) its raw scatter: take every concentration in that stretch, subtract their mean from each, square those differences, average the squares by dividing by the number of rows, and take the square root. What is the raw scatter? 6.0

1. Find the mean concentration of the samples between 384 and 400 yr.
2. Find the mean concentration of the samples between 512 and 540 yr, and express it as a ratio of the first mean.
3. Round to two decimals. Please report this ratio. 1.11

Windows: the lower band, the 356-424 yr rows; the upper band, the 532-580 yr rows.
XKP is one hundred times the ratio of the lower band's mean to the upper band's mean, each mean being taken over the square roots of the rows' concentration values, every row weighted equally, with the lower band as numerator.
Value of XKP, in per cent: 95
